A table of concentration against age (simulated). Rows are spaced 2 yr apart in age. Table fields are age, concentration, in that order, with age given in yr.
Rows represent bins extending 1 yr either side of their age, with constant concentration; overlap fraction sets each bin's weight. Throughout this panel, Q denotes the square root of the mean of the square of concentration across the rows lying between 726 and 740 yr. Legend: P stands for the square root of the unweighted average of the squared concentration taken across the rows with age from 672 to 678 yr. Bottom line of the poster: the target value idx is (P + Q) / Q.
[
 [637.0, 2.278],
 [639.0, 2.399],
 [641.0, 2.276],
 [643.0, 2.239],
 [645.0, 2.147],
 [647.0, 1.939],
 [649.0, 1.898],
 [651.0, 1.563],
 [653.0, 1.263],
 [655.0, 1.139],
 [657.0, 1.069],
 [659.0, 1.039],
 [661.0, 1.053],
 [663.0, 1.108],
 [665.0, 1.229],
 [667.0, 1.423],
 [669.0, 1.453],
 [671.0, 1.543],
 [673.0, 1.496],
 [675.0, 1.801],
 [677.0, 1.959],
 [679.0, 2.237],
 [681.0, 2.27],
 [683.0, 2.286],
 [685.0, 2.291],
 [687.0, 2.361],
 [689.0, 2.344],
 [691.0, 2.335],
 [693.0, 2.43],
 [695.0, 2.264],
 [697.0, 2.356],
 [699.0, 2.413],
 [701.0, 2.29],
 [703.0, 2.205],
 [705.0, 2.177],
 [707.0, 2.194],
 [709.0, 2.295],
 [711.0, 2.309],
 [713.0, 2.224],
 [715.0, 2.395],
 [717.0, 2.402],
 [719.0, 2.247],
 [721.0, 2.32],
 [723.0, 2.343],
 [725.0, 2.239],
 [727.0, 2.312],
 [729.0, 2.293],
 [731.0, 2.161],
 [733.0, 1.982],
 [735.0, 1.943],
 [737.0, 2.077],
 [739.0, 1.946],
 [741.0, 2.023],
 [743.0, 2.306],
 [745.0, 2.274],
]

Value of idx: 1.84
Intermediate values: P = 1.8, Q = 2.11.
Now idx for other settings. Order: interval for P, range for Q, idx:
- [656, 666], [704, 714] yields 1.49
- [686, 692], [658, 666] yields 3.11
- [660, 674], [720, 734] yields 1.60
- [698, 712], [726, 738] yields 2.06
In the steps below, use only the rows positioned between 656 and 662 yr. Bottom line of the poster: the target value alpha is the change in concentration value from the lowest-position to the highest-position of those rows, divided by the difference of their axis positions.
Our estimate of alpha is -0.004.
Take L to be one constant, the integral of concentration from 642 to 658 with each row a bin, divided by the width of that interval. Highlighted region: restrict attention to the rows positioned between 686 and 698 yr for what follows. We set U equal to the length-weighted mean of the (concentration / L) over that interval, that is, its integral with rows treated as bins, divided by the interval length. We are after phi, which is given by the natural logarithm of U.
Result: 0.35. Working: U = 1.42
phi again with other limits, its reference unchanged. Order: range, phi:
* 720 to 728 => 0.33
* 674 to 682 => 0.22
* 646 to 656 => -0.06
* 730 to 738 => 0.21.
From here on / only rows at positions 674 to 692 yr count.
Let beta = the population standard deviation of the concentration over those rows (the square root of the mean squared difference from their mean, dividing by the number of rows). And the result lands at 0.18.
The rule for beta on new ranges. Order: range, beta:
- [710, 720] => 0.07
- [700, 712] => 0.05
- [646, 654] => 0.27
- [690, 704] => 0.07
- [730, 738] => 0.08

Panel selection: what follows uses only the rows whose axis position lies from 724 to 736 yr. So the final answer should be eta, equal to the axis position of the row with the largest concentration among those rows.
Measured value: 727.0 yr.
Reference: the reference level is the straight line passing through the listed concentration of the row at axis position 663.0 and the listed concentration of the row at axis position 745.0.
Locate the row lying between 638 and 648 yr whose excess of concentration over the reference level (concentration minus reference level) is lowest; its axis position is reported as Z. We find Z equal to 647.0 yr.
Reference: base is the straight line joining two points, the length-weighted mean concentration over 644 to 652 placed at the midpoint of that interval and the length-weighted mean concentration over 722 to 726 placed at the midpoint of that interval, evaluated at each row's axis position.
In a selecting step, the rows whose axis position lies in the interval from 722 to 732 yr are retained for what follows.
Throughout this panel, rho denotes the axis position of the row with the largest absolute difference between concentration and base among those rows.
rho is 731.0 yr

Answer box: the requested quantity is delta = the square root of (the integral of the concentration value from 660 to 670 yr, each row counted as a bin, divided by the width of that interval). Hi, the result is 1.12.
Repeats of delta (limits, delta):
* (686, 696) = 1.53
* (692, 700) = 1.54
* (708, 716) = 1.52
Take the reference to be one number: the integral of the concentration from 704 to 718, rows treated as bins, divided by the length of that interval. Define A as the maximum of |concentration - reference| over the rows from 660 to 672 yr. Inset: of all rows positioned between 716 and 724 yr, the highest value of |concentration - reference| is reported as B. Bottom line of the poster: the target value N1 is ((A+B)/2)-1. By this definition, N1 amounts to -0.33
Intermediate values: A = 1.23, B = 0.12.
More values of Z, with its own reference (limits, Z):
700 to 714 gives 713.0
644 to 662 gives 661.0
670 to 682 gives 673.0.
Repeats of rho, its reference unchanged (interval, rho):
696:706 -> 699.0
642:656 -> 655.0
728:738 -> 735.0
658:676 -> 659.0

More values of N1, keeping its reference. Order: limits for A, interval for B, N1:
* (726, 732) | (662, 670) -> -0.35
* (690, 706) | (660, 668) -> -0.31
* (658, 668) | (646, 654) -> 0.13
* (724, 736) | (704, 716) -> -0.77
